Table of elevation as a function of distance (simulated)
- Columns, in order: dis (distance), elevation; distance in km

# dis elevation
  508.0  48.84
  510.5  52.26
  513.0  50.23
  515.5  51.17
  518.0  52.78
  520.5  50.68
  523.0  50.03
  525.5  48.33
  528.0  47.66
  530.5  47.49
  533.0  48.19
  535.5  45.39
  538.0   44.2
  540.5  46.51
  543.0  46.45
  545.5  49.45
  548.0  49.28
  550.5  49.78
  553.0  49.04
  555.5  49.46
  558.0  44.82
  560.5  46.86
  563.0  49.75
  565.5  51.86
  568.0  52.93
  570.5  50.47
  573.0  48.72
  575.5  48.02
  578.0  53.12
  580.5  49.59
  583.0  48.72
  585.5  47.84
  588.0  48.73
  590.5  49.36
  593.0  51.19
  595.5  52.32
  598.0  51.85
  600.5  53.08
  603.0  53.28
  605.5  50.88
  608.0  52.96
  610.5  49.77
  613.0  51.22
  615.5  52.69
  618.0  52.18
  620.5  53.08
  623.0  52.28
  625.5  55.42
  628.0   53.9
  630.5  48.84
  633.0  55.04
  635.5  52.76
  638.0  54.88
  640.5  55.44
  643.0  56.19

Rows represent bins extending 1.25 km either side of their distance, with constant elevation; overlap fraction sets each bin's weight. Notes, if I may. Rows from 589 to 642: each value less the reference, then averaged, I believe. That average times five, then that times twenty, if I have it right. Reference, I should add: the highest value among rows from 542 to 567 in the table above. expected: 64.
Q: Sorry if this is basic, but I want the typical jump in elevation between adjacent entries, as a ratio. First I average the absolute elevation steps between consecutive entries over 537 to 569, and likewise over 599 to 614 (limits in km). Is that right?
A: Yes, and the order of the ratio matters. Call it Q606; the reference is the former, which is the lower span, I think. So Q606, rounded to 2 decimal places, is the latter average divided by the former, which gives 1.12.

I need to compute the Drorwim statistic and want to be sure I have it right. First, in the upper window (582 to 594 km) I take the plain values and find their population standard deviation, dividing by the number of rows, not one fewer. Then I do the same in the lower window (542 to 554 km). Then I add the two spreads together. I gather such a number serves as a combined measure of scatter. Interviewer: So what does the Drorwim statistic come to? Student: 2.3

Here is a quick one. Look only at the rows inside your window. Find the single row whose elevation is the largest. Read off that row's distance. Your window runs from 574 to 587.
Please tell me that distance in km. 578.0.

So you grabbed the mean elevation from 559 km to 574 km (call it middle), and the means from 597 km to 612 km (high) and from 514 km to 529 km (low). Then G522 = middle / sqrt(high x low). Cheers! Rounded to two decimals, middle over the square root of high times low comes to 0.98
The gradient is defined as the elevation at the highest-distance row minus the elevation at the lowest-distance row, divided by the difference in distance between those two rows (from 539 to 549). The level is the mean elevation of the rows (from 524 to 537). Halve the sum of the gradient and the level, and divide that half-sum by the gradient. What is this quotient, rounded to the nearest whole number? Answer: 65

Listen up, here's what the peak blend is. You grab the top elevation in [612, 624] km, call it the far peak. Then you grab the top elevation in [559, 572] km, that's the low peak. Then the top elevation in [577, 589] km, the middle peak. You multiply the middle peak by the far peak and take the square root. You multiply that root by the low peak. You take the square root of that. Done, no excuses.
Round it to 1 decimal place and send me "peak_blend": 53.0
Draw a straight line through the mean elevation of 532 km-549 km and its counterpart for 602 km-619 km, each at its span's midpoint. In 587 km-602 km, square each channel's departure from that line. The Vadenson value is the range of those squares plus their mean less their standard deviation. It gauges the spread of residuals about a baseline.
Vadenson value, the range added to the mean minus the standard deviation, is 4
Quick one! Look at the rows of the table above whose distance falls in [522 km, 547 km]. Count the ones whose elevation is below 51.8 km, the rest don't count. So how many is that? 10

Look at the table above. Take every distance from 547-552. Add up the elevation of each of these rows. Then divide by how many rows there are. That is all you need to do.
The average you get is 49.5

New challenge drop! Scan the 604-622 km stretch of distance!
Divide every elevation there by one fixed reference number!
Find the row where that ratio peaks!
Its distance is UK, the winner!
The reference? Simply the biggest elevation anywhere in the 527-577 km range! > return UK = 620.5 km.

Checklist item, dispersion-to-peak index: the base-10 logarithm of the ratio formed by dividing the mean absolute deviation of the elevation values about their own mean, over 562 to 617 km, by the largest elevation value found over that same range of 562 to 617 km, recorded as -1.53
